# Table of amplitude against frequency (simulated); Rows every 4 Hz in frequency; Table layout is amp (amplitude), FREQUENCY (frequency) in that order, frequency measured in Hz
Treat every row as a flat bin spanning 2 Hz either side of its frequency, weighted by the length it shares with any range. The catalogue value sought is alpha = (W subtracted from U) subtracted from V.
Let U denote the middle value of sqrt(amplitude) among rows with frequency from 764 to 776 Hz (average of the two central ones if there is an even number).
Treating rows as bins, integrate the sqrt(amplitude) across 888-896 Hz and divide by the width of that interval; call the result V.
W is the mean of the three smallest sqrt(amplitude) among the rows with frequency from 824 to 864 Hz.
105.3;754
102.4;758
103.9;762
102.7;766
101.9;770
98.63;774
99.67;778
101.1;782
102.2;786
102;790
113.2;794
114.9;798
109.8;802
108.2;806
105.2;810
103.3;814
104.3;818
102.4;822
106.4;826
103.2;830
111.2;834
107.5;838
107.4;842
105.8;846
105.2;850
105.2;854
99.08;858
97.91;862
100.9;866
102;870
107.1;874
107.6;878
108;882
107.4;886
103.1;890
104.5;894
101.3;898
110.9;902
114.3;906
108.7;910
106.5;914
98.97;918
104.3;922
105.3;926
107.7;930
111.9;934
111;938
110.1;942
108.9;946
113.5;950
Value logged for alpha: 10.1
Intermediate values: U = 10.1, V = 10.2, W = 10.0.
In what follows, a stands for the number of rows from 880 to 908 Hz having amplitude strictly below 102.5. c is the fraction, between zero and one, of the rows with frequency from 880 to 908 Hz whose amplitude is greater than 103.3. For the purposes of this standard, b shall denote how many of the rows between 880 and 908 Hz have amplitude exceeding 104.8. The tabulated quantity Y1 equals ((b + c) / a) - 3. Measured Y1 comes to 1.7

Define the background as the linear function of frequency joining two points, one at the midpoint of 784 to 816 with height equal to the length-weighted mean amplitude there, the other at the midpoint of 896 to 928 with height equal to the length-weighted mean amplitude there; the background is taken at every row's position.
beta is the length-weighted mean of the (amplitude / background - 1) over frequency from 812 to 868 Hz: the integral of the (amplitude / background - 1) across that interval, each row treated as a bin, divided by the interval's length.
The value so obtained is -0.03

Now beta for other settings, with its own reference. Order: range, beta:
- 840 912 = -0.01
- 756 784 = -0.06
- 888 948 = 0.01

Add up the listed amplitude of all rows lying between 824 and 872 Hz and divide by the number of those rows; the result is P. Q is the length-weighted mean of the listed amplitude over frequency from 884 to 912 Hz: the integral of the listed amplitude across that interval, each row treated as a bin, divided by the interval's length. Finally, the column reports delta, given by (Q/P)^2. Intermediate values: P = 104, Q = 107.2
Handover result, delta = 1.06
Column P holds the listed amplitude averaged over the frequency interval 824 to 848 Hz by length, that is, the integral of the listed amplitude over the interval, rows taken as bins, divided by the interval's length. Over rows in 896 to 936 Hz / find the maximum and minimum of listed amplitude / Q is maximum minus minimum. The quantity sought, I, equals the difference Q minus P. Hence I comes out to -92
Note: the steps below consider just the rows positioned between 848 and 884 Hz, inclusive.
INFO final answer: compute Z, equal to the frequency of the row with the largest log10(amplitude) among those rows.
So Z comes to 882 Hz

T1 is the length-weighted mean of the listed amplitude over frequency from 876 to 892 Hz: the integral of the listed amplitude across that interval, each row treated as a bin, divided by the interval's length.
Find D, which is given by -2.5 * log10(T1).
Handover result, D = -5.07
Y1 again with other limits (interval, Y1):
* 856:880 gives -2.4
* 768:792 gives -3.0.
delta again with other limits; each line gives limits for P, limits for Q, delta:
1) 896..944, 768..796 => 0.91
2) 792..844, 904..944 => 1.01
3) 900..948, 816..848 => 0.96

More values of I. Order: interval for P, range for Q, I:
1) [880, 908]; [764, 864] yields -90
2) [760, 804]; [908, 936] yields -92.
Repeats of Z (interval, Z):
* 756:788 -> 762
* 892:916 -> 906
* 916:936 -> 934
